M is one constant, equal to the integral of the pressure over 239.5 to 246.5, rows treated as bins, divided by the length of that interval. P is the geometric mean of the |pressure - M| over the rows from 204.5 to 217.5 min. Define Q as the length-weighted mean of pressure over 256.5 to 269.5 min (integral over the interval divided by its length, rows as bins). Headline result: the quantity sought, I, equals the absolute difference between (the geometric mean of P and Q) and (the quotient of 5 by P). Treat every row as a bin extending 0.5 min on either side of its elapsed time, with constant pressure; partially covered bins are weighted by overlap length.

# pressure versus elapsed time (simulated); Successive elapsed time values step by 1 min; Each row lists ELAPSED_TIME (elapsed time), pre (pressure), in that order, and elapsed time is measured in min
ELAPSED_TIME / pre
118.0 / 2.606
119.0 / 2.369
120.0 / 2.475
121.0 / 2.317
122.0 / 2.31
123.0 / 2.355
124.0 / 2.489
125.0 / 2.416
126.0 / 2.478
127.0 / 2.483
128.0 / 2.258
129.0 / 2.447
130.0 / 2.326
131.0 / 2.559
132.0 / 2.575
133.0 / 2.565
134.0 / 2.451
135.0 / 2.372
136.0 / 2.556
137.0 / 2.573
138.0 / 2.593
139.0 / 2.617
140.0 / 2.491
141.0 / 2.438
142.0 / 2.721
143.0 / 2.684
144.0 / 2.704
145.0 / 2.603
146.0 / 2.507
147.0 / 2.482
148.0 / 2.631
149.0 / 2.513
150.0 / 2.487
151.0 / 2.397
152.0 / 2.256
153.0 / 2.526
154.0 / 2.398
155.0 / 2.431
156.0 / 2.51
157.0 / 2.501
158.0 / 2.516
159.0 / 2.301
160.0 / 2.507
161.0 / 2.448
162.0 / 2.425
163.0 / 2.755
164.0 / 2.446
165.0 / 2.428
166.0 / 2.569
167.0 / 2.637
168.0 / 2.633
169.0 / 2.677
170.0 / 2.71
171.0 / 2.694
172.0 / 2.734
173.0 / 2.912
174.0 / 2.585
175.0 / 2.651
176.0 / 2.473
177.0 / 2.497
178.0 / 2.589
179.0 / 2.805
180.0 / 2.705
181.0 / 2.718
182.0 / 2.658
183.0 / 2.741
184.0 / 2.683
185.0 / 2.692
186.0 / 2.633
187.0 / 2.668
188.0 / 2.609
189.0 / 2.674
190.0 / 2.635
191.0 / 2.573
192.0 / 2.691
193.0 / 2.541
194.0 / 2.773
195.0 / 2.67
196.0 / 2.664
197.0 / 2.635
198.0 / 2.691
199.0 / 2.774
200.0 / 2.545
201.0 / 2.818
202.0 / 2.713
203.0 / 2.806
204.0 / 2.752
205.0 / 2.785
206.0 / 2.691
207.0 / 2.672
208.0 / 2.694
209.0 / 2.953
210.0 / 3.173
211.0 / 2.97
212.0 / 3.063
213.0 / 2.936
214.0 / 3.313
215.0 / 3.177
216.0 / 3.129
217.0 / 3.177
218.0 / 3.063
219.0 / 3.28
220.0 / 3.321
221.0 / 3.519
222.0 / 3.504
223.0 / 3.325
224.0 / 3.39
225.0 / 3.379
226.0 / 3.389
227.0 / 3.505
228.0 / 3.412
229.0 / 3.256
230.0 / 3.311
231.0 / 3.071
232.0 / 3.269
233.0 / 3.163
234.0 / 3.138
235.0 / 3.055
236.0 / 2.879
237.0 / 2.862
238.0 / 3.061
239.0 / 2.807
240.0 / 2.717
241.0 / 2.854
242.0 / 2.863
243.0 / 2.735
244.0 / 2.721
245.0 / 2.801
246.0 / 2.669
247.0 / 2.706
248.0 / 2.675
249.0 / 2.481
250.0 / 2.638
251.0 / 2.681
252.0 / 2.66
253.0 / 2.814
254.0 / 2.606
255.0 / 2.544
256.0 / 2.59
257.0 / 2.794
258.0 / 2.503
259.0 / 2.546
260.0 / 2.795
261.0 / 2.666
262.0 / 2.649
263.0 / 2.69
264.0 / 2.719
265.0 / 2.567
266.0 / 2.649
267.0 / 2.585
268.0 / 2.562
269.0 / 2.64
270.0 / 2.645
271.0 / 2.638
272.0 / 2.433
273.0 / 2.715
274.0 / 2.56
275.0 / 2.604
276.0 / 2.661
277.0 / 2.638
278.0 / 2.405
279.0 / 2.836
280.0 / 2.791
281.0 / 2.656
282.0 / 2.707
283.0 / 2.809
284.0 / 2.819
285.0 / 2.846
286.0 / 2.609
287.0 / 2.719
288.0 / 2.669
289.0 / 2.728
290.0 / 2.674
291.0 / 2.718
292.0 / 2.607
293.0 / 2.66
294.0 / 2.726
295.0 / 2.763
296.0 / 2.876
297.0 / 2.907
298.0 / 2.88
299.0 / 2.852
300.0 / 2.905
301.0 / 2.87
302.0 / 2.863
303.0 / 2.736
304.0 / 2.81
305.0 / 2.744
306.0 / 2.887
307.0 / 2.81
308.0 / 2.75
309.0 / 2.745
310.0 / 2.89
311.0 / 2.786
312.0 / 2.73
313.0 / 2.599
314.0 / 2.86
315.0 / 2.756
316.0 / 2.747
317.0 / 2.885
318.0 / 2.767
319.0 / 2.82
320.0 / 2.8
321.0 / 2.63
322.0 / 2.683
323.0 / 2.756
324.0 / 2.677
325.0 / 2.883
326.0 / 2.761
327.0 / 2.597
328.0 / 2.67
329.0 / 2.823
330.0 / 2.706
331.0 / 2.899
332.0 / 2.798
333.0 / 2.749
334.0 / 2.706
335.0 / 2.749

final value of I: 27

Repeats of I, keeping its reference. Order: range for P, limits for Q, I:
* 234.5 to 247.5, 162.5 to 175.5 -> 63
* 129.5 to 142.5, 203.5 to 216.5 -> 23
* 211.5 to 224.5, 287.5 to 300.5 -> 10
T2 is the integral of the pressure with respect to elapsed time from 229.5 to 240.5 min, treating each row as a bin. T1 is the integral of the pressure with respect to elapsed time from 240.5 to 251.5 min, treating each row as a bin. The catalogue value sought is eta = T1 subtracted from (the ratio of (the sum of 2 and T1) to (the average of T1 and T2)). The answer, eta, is -28.8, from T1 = 29.8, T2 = 33.3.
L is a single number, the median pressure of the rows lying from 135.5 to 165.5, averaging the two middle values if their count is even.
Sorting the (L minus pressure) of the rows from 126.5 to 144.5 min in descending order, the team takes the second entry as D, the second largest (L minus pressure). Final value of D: 0.18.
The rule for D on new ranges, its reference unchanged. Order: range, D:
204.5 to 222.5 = -0.18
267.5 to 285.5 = 0.07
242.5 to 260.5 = 0.00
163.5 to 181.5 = 0.06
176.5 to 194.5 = -0.03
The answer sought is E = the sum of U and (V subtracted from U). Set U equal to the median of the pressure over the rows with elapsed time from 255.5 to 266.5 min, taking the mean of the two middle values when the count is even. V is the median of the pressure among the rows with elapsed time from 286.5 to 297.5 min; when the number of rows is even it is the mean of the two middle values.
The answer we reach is 2.58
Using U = 2.65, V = 2.72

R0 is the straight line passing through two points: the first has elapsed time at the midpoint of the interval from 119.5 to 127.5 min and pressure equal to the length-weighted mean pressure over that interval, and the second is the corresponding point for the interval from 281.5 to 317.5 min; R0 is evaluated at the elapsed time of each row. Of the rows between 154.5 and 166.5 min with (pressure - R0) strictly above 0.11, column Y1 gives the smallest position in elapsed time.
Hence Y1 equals 163.0 min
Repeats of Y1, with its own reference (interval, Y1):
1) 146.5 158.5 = 148.0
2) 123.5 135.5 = 131.0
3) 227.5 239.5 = 228.0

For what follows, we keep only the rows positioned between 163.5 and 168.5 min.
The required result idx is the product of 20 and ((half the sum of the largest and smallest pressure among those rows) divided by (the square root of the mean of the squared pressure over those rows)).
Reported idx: 19.9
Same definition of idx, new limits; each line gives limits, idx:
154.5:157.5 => 19.9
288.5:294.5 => 19.9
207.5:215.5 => 19.8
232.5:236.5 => 19.7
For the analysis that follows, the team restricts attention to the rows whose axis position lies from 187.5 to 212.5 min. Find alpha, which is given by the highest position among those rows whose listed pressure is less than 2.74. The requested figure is 208.0 min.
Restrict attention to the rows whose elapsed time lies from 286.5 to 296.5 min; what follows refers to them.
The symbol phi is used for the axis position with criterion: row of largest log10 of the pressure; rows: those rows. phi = 296.0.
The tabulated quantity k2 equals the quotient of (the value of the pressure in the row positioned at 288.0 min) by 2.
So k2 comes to 1.33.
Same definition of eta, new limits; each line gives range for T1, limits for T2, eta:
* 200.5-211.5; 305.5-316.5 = -30.0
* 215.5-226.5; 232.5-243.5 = -35.4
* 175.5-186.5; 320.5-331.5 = -28.1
